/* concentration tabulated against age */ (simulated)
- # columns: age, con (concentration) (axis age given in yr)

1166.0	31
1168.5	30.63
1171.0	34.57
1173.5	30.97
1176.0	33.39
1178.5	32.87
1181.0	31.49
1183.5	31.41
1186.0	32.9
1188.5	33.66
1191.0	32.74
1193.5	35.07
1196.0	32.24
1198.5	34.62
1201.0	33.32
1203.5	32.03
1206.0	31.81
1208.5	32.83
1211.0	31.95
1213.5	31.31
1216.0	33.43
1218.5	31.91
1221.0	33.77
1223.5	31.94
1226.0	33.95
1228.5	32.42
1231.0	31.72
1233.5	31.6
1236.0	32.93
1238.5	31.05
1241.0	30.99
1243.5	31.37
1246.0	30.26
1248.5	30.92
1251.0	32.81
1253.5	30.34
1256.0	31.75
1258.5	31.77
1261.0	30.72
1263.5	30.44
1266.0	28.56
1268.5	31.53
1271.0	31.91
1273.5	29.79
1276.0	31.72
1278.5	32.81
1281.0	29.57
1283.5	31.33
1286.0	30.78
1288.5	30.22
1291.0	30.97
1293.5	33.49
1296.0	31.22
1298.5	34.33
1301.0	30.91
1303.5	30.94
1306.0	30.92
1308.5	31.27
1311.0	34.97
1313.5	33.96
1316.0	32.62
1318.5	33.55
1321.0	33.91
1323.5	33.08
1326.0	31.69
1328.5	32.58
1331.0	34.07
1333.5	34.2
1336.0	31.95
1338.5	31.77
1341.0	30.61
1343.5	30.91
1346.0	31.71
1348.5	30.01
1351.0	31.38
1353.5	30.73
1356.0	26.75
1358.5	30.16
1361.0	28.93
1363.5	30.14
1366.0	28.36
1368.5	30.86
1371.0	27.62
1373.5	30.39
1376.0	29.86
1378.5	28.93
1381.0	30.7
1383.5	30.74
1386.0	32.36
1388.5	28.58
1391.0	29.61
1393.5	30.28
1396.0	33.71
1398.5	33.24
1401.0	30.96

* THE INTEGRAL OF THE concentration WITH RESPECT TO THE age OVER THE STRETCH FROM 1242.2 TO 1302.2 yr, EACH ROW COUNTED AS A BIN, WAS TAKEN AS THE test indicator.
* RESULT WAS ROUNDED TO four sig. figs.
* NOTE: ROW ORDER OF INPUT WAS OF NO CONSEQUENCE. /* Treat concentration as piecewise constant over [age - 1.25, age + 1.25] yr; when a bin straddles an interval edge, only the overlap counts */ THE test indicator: 1874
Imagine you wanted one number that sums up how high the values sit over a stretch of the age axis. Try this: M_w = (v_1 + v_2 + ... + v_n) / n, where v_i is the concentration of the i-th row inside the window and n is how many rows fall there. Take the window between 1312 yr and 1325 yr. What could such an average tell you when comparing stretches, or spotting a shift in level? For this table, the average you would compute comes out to 33.4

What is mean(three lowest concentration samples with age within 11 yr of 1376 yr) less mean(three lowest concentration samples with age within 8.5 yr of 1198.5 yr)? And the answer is -3.7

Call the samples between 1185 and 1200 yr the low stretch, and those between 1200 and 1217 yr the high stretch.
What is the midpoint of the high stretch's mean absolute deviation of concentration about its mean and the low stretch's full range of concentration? 1.8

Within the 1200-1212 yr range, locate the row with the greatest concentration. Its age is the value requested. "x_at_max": 1201.0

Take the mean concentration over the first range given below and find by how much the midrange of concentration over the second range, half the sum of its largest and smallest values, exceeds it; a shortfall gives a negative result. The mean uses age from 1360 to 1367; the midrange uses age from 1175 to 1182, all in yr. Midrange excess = 3.3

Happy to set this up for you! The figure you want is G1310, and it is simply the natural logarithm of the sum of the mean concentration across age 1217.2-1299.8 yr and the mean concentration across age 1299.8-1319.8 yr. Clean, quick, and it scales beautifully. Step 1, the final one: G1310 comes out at 4.16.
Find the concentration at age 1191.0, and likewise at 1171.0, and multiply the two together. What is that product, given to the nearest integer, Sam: 1132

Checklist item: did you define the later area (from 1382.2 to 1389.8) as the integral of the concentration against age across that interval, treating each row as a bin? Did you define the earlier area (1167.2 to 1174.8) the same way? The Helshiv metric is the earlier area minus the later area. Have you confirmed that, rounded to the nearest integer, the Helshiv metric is 11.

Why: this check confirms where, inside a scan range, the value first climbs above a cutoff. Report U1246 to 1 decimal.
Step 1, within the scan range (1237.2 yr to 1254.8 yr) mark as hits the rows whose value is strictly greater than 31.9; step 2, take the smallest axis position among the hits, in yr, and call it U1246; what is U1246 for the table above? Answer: 1251.0 yr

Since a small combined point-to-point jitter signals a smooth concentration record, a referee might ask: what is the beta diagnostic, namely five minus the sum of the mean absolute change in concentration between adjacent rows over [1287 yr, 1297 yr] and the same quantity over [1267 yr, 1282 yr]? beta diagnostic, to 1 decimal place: 1.4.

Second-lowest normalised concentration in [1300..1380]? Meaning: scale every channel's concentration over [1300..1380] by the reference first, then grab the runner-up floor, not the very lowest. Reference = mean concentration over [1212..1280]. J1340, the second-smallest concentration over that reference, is 0.87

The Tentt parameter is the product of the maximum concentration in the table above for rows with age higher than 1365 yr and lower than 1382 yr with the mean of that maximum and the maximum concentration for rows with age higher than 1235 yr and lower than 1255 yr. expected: 984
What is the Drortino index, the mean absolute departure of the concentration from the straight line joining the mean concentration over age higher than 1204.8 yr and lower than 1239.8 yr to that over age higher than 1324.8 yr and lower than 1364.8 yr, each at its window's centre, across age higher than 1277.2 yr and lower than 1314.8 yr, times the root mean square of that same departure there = 2.2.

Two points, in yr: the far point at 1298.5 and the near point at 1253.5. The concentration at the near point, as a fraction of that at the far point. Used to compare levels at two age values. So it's 0.88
